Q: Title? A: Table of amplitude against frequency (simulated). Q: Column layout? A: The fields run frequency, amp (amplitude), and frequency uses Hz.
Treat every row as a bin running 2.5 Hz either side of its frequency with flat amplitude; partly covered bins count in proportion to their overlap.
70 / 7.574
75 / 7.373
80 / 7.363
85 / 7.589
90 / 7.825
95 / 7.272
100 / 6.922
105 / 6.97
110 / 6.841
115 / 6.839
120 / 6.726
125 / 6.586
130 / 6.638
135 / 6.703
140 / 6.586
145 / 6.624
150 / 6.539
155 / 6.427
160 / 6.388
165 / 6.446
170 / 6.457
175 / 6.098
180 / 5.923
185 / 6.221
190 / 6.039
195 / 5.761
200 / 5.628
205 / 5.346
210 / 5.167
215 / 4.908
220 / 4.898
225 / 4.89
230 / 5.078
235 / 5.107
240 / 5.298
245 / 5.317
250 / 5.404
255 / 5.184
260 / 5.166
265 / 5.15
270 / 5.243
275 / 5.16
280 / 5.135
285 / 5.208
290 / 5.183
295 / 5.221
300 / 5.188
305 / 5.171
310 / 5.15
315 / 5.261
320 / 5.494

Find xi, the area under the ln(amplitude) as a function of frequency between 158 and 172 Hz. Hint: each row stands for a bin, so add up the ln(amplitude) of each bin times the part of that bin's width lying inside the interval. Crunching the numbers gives 26.1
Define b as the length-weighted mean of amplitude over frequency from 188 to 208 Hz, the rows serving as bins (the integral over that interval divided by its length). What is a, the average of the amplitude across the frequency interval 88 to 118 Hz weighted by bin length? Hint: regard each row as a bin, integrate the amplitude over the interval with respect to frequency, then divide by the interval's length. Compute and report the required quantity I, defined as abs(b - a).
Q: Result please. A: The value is 1.4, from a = 7.1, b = 5.7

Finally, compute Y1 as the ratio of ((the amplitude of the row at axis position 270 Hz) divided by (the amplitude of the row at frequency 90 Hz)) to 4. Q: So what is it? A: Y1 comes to 0.17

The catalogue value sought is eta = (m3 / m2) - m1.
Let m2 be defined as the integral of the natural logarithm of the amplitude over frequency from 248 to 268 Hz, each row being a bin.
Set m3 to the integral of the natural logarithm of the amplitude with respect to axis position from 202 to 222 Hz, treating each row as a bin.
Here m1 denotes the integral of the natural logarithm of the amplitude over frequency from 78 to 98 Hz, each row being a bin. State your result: -39.3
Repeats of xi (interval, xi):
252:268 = 26.3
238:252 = 23.4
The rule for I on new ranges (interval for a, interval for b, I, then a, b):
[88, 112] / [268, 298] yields 2.0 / 7.2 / 5.2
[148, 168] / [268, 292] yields 1.3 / 6.4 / 5.2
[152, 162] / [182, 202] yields 0.5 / 6.4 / 5.9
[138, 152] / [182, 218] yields 1.0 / 6.6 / 5.6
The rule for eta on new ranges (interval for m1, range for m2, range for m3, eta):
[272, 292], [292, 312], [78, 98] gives -31.6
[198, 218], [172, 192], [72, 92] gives -32.0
